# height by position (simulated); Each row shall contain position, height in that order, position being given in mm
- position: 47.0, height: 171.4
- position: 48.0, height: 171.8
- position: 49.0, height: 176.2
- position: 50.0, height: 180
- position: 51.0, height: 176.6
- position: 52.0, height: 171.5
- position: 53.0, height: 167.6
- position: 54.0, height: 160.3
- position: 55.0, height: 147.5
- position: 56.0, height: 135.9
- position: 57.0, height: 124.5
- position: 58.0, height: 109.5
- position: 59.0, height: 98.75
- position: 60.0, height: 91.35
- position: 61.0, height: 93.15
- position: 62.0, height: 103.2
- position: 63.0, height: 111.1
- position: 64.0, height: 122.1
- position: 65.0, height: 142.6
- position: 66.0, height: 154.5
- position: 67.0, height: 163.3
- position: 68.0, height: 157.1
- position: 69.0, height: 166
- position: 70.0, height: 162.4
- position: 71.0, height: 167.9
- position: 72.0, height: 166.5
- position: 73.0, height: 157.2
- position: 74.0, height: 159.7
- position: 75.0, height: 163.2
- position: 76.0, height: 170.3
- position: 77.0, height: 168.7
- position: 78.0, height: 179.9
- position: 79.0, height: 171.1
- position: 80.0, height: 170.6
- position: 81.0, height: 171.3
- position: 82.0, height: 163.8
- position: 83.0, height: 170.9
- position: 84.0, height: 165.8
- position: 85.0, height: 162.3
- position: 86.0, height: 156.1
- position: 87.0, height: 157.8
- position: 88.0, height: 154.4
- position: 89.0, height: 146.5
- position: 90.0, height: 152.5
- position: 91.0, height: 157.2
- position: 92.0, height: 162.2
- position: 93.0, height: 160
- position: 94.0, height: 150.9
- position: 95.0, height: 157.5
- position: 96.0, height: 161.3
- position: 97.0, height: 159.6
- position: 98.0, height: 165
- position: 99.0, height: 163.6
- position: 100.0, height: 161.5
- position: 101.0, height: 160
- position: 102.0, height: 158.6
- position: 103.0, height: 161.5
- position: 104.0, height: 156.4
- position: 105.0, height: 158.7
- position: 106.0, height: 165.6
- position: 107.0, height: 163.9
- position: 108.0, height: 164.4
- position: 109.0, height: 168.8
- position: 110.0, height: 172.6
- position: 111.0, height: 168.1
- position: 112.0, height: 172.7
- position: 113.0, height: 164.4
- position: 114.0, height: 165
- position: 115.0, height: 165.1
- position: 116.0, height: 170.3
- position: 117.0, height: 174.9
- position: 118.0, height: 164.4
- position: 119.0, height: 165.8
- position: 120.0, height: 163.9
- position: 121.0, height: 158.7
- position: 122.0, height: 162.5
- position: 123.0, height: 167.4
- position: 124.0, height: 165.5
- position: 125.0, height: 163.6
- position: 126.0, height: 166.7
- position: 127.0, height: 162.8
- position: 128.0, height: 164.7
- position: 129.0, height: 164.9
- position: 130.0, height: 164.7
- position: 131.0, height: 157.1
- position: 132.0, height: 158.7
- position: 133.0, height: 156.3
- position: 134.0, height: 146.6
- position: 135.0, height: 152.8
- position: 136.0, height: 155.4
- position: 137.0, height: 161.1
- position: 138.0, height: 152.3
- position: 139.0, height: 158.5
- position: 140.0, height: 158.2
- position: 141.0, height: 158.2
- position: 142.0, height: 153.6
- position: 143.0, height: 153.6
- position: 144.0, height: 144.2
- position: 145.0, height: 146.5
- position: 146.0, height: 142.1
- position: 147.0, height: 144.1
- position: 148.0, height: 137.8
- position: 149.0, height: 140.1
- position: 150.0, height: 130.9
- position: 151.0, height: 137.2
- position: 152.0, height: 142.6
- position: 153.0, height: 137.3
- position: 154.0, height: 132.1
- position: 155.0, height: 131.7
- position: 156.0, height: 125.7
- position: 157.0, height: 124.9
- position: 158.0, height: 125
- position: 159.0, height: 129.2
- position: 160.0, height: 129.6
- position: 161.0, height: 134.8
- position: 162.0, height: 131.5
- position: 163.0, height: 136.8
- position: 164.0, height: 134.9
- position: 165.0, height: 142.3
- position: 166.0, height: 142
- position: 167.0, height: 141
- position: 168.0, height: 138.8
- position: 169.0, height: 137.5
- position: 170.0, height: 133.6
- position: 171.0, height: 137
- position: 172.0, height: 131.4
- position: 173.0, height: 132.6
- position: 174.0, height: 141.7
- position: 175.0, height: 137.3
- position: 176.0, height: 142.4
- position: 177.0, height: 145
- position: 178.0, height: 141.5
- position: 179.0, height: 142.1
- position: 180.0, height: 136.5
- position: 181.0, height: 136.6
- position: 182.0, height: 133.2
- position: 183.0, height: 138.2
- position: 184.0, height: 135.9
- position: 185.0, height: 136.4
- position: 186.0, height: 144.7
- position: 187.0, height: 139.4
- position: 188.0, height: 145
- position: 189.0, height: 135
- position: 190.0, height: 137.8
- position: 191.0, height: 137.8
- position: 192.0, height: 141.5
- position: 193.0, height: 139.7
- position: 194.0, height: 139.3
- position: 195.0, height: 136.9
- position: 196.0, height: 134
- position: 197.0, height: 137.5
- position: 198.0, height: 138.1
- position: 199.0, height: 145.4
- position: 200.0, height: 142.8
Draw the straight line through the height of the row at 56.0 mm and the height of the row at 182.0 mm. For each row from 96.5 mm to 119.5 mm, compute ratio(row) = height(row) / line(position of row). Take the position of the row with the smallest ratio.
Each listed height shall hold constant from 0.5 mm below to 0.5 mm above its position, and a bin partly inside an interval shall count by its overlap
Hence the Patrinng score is 104.0 mm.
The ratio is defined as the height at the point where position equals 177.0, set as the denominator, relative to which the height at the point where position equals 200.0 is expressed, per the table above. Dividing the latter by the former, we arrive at 0.98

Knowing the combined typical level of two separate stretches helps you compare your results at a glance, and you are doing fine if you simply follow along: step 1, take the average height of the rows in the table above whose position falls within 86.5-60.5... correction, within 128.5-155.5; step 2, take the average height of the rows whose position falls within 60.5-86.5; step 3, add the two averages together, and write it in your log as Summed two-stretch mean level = 304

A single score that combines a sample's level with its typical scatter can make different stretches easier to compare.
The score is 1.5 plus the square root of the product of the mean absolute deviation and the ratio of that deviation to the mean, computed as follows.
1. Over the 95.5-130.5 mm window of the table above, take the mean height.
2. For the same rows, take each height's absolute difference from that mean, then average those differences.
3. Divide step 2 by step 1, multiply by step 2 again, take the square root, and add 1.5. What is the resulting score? 1.73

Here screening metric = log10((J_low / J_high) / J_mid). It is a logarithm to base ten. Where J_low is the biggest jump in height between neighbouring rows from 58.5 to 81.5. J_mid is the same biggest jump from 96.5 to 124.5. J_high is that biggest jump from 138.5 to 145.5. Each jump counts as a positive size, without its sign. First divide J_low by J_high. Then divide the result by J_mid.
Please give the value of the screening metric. -0.68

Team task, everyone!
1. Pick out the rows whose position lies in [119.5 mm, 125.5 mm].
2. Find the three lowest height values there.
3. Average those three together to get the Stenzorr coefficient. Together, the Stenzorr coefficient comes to 162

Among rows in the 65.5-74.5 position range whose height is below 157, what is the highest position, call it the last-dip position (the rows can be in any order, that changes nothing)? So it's 66.0 mm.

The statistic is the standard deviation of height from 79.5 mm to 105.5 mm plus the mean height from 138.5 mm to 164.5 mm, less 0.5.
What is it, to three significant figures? 145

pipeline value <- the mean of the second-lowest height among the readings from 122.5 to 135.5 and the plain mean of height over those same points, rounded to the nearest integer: 157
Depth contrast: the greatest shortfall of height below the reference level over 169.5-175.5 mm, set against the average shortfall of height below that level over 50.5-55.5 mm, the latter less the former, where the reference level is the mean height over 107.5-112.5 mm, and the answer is -33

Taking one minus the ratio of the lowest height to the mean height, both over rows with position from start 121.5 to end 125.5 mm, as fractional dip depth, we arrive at 0.01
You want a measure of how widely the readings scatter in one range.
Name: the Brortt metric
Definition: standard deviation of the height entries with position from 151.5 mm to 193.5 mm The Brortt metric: 5.2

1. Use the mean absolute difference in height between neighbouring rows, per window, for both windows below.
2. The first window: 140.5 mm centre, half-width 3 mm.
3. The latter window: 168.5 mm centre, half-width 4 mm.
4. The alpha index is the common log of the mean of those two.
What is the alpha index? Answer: 0.4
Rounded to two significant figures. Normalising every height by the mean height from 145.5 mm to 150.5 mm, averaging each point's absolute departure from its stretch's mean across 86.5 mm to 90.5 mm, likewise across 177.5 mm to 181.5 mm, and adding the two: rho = 0.043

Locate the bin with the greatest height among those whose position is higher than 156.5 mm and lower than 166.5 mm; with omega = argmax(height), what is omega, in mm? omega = 165.0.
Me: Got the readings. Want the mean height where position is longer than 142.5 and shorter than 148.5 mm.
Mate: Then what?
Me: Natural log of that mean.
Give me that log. 4.97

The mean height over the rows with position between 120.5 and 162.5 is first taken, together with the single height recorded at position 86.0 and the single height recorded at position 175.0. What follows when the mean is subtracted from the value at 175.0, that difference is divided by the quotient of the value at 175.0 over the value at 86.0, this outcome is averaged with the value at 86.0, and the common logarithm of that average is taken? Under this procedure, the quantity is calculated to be 1.86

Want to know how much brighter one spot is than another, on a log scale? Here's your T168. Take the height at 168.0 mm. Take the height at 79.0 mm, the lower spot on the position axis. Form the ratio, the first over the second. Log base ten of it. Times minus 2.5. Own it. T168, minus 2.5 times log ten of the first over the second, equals 0.23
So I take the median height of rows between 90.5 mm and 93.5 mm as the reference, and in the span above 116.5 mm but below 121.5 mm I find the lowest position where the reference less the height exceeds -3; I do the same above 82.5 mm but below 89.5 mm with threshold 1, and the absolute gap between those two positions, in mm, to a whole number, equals 35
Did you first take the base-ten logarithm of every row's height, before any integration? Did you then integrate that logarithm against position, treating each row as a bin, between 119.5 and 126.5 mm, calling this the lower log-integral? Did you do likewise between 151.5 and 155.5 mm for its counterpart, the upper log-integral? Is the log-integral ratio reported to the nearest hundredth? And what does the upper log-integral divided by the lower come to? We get 0.55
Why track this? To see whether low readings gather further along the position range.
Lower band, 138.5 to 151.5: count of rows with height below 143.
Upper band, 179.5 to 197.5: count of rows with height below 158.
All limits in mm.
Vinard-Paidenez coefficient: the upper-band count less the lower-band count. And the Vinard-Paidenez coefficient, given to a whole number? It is 13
